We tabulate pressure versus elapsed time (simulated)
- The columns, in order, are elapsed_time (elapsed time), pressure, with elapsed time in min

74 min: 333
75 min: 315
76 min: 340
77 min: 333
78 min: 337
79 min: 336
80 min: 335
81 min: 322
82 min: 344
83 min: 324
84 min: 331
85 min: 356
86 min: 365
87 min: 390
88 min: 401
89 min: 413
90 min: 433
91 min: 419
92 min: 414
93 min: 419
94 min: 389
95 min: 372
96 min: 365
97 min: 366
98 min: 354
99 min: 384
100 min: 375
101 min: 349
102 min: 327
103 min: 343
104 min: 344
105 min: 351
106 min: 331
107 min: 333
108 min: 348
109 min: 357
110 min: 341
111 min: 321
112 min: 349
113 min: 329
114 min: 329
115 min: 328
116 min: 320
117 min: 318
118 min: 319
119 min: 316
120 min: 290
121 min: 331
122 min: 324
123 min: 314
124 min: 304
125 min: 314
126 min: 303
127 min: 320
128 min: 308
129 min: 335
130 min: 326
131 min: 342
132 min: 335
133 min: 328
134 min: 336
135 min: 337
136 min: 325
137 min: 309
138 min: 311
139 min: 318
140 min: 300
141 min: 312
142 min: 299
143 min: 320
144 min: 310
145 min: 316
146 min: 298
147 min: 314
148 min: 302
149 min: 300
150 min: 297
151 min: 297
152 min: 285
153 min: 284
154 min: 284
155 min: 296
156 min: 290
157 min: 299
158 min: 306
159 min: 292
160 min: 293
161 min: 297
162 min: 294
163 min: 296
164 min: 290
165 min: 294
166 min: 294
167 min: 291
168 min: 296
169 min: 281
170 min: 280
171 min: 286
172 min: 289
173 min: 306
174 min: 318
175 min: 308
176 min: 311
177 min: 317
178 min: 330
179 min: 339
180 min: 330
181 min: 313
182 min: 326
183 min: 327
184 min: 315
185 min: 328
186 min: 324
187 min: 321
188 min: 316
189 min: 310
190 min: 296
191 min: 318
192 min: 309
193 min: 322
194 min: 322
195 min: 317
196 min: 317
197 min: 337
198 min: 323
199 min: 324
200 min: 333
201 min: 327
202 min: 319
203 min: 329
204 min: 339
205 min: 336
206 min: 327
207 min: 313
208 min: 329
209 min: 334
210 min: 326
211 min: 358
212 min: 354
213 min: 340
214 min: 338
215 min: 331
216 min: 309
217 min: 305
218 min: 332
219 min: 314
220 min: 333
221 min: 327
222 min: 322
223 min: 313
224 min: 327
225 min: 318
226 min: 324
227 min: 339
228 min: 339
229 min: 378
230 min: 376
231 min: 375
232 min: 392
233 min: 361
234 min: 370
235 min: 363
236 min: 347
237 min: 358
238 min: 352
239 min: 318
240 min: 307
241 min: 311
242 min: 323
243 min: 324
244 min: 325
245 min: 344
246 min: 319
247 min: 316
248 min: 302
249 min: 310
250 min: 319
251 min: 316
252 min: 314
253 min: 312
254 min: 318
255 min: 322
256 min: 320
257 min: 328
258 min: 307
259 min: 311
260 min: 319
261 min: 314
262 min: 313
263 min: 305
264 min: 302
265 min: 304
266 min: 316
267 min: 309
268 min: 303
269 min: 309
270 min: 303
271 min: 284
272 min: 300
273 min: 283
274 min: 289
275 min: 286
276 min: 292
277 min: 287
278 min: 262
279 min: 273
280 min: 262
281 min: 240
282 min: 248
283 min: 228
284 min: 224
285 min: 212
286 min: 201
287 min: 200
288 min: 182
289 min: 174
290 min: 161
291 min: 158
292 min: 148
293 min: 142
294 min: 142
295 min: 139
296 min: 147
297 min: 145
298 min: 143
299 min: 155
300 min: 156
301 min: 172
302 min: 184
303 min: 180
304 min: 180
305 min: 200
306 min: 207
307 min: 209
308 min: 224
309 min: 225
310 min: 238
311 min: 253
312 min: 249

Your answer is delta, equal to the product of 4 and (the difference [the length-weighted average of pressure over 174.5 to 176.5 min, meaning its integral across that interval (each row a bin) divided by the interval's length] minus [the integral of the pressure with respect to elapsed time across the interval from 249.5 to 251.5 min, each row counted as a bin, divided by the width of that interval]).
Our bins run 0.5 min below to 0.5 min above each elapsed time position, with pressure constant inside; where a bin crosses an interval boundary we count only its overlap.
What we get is -32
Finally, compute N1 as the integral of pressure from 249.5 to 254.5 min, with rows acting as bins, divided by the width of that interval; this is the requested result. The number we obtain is 316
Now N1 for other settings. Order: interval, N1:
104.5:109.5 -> 344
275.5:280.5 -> 275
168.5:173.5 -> 288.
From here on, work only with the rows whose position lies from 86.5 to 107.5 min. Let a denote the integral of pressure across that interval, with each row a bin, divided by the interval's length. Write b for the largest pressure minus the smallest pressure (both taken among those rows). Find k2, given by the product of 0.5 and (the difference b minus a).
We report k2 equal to -134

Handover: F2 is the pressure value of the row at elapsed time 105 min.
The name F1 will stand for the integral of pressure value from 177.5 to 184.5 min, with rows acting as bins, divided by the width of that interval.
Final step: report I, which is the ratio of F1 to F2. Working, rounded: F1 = 326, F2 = 351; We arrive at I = 0.93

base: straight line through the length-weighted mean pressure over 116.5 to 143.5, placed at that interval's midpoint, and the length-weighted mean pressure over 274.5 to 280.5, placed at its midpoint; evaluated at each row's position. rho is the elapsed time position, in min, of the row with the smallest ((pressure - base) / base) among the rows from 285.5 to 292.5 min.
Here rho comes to 292 min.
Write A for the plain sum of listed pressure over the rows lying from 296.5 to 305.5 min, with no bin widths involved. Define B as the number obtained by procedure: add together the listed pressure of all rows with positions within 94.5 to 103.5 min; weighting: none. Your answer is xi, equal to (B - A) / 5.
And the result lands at 344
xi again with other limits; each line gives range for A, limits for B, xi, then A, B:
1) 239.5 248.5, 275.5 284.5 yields -111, 2871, 2316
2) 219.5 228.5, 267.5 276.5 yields -59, 2942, 2649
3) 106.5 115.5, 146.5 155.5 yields -75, 3035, 2659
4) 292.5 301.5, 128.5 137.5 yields 326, 1341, 2973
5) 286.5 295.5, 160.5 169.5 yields 237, 1446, 2633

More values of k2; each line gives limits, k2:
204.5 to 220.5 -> -138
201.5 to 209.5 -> -151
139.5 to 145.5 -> -144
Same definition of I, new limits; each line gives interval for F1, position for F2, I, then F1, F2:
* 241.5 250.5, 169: 1.14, 320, 281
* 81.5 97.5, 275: 1.33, 381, 286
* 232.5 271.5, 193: 1.00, 320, 322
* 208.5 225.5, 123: 1.05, 328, 314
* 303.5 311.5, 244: 0.67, 217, 325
